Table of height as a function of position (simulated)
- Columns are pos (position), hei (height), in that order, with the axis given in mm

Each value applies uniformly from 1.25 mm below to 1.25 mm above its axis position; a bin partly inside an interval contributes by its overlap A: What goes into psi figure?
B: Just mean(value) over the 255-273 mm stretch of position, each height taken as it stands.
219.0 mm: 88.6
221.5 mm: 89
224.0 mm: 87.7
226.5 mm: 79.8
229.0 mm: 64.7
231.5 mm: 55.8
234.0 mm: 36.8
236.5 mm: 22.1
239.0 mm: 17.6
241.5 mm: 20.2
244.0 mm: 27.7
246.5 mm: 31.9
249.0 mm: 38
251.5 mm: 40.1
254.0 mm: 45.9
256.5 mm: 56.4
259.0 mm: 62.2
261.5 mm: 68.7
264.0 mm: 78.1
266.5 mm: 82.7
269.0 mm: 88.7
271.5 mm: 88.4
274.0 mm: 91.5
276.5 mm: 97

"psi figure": 75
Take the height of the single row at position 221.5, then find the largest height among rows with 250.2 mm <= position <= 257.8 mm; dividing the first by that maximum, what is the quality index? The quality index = 1.6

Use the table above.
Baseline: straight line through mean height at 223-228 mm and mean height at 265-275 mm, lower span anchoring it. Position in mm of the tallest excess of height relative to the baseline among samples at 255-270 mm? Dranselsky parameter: 269.0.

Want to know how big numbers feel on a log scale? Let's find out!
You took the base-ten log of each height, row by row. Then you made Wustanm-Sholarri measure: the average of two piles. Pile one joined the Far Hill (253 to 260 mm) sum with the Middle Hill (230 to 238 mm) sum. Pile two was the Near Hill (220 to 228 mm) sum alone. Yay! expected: 7.83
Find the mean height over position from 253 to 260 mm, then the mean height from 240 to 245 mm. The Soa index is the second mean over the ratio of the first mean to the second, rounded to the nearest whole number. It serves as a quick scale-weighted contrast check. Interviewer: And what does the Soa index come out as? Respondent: 10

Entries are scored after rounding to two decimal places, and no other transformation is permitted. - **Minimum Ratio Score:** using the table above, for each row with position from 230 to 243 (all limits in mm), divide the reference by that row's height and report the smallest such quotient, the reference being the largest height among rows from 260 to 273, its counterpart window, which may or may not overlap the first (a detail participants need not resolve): 1.59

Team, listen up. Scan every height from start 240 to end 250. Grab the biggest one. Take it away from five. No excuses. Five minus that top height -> -33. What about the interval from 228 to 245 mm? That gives -60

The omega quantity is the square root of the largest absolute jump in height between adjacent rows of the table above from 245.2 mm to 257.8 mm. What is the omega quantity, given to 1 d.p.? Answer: 3.2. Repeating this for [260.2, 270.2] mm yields 3.1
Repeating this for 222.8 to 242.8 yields 4.4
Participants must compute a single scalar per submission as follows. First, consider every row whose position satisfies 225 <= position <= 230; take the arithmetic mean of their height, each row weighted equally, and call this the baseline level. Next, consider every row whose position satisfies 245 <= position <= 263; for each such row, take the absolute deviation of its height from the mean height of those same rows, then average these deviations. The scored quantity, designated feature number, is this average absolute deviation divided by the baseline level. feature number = 0.16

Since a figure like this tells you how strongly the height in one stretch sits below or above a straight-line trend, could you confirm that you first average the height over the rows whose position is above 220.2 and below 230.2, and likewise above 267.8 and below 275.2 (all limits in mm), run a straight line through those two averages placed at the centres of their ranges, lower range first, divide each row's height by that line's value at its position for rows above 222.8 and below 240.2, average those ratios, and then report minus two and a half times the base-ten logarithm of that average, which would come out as 0.5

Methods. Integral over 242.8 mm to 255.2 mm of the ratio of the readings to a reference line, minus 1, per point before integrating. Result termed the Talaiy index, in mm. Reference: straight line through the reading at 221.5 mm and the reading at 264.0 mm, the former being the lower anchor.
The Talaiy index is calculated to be -7 mm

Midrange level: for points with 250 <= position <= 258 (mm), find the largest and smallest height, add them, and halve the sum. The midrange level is 48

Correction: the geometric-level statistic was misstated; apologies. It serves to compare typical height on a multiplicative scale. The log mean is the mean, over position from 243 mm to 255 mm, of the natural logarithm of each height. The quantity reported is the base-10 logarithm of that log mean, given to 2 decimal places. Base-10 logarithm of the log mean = 0.55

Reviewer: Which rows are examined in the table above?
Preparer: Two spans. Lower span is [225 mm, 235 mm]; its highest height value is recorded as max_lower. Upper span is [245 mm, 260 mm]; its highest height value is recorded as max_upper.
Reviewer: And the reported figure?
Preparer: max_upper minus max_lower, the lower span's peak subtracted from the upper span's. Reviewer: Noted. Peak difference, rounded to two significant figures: -18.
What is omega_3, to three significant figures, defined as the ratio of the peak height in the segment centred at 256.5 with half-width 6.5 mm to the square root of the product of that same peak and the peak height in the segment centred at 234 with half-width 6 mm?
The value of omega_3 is 1.03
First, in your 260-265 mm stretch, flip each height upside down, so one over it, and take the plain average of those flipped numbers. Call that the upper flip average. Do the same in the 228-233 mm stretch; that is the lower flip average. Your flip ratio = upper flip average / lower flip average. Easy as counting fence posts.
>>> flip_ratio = 0.8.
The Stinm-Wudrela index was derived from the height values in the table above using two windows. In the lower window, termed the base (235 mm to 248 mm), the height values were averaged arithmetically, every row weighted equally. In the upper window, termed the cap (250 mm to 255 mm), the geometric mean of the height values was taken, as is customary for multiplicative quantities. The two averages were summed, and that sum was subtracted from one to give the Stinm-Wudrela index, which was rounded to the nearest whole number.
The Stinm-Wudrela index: -66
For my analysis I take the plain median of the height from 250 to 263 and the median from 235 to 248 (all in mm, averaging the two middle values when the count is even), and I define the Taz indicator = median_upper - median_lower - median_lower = 12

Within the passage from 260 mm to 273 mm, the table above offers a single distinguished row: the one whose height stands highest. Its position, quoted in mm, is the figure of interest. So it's 269.0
